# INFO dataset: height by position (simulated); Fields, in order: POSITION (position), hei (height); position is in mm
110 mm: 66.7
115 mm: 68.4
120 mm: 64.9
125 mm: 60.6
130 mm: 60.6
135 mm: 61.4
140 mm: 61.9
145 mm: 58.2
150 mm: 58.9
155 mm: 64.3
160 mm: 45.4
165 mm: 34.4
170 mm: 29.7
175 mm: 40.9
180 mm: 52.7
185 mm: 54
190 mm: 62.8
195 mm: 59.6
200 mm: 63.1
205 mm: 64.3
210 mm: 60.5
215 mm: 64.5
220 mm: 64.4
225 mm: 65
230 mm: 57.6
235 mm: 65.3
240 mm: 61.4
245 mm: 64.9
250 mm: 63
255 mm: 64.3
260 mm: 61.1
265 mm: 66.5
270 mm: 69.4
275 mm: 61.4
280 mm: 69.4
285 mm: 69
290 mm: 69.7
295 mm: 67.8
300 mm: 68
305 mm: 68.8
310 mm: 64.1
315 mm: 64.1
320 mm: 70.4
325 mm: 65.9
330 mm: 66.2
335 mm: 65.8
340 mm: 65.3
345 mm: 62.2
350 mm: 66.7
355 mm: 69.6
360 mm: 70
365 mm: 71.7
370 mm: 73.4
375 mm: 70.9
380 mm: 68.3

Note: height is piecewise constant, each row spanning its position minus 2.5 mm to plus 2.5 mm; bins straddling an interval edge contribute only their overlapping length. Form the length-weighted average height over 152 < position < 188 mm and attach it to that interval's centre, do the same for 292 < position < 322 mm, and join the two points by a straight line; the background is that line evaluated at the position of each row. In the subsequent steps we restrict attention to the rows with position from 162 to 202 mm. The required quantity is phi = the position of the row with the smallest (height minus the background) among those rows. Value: 170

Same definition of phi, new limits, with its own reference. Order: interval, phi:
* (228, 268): 260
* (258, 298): 275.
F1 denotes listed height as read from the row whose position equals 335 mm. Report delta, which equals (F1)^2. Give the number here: 4330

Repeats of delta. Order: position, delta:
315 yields 4109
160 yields 2061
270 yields 4816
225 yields 4225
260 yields 3733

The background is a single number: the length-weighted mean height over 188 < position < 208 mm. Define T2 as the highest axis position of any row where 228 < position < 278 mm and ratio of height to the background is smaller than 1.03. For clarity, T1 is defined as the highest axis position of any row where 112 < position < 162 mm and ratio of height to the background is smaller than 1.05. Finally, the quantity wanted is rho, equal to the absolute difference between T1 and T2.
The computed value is 115 mm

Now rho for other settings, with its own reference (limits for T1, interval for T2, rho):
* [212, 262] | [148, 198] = 65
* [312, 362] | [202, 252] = 95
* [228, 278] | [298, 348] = 70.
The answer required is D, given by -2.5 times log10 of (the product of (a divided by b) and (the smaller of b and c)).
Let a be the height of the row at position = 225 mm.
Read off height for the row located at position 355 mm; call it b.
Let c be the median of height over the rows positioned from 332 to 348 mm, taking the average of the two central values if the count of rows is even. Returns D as -4.46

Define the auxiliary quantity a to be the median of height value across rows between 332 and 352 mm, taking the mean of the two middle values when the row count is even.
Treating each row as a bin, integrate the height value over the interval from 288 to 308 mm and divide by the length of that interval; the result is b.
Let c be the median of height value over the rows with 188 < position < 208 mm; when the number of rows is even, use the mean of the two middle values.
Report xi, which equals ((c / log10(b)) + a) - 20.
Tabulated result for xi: 79.8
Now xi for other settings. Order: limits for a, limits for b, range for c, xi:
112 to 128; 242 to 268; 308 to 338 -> 81.4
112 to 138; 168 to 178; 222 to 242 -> 81.9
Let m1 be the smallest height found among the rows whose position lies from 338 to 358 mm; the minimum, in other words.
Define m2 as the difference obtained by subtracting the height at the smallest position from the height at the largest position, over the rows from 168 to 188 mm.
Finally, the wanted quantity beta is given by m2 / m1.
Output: 0.39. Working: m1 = 62.2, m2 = 24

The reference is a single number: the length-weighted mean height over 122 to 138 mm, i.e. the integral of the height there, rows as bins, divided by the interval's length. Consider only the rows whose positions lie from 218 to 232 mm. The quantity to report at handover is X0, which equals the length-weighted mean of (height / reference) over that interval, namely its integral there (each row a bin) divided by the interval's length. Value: 1.02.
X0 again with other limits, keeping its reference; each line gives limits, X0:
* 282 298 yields 1.13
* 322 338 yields 1.08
